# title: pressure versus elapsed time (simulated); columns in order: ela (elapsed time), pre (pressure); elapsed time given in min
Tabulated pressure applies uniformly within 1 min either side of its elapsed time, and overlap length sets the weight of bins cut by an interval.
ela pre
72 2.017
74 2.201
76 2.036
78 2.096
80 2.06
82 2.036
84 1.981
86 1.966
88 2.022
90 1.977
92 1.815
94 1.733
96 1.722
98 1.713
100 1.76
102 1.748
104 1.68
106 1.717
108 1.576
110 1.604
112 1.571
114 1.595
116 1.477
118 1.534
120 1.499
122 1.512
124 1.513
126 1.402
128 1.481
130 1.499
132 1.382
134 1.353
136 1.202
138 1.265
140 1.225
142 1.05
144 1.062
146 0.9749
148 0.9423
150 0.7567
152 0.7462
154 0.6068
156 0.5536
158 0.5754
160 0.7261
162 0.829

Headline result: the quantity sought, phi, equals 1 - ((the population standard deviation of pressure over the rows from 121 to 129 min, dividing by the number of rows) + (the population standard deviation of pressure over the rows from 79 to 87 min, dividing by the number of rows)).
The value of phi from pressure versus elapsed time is 0.92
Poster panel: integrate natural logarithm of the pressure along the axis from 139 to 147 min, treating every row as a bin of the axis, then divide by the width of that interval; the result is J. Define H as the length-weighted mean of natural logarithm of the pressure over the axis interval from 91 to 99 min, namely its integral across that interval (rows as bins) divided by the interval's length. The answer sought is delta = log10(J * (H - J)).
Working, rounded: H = 0.557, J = 0.07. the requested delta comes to -1.46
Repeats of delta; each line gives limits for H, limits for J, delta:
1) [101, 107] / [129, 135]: -1.17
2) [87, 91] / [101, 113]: -1.02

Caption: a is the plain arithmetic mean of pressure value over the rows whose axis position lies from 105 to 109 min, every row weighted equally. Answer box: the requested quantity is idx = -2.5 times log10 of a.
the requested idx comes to -0.54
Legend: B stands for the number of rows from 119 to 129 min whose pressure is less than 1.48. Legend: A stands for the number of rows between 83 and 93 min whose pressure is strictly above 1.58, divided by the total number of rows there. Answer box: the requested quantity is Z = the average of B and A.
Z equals 1.0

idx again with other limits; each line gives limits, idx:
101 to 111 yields -0.55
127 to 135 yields -0.39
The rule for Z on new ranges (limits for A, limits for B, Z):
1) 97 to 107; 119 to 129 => 1.0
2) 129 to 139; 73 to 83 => 0.0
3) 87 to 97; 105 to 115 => 0.5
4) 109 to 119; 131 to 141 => 2.7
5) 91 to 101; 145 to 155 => 3.0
